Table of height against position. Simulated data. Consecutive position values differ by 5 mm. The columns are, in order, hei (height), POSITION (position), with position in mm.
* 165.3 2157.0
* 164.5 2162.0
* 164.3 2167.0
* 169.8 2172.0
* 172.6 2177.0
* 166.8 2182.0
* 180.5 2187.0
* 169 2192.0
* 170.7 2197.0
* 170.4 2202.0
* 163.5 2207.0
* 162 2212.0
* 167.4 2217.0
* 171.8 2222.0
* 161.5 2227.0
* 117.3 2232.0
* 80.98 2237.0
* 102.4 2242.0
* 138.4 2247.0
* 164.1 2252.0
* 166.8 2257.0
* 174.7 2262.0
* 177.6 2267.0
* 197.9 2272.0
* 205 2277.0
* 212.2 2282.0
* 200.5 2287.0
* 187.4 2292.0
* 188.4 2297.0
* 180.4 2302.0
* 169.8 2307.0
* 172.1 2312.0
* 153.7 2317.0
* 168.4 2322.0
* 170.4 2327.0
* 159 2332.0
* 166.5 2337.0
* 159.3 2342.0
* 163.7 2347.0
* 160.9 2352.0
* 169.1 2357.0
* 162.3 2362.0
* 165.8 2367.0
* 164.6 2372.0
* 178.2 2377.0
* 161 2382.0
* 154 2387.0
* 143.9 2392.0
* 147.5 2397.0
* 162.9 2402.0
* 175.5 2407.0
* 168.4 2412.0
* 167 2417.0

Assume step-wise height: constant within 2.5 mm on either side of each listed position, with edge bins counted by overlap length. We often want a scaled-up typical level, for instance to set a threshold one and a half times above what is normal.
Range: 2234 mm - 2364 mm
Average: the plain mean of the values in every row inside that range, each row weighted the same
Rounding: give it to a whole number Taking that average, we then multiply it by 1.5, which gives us 251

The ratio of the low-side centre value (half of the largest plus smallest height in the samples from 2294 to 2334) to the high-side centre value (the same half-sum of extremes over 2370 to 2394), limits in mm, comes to 1.06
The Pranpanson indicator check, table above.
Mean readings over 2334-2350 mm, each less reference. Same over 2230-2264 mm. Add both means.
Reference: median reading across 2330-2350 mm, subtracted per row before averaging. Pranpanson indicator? -25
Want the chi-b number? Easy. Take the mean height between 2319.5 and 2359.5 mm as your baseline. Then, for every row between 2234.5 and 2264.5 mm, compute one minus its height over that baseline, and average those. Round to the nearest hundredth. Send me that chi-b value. 0.16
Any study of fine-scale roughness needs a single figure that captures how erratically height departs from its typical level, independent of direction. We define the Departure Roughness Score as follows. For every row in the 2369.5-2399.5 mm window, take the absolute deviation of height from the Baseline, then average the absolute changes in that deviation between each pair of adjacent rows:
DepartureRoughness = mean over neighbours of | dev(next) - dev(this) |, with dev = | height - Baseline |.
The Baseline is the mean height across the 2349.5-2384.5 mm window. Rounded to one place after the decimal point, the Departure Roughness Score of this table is 7.8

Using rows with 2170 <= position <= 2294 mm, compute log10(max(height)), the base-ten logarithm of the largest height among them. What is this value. 2.33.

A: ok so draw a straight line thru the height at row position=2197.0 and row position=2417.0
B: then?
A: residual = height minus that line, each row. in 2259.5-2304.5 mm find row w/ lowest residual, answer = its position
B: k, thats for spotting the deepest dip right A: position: 2262.0 mm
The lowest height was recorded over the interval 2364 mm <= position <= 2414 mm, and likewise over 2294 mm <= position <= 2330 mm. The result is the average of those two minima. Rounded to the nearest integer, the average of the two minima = 149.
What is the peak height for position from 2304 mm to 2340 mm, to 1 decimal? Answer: 172.1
